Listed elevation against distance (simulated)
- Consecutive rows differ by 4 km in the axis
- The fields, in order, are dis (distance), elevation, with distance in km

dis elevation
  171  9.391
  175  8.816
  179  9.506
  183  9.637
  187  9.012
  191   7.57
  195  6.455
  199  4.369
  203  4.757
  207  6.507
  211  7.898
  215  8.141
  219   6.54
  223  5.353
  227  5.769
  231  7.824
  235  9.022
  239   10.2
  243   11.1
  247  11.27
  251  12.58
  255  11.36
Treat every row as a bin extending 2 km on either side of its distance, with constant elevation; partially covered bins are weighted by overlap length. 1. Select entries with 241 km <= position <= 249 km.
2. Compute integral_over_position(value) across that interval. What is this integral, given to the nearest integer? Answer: 89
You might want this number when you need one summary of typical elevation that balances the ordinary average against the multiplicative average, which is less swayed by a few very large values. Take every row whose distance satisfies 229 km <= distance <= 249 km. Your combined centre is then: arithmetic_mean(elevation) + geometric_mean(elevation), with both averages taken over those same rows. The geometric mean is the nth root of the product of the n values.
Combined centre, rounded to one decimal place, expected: 19.7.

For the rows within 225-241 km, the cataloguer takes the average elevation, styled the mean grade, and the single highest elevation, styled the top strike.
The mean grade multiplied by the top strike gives 84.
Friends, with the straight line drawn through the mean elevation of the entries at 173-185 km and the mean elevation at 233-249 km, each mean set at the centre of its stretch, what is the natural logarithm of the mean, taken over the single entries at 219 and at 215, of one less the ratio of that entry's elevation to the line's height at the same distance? -1.3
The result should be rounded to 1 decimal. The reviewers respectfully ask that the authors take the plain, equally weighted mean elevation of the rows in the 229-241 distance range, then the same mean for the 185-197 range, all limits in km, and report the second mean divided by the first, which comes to 0.9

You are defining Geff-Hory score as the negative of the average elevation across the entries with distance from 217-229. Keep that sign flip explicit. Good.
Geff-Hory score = -5.9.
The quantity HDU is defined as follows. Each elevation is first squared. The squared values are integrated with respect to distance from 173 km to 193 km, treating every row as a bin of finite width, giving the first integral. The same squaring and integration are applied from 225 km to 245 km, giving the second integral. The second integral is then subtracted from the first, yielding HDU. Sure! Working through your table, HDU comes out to -15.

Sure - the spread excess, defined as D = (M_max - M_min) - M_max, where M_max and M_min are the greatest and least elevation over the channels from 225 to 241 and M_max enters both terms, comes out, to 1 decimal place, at -5.8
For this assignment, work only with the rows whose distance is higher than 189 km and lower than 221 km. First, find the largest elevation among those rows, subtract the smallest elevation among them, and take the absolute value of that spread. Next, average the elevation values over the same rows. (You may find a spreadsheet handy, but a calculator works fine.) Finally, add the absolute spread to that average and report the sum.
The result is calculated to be 10.3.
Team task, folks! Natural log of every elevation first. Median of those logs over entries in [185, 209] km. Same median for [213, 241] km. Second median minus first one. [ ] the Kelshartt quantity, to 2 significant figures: 0.19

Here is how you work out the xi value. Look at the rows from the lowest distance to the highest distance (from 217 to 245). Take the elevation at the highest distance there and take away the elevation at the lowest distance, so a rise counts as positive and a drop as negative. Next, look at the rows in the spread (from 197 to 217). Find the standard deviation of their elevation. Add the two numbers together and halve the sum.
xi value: 3.1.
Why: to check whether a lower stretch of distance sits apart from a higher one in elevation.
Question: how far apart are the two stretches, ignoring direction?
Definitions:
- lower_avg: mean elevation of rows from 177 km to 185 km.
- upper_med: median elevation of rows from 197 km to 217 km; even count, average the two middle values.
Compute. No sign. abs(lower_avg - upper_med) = 3.1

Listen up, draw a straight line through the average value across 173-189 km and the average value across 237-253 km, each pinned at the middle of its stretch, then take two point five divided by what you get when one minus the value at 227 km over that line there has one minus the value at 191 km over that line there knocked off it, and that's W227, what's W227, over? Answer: 10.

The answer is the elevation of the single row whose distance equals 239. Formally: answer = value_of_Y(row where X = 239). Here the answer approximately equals 10.2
